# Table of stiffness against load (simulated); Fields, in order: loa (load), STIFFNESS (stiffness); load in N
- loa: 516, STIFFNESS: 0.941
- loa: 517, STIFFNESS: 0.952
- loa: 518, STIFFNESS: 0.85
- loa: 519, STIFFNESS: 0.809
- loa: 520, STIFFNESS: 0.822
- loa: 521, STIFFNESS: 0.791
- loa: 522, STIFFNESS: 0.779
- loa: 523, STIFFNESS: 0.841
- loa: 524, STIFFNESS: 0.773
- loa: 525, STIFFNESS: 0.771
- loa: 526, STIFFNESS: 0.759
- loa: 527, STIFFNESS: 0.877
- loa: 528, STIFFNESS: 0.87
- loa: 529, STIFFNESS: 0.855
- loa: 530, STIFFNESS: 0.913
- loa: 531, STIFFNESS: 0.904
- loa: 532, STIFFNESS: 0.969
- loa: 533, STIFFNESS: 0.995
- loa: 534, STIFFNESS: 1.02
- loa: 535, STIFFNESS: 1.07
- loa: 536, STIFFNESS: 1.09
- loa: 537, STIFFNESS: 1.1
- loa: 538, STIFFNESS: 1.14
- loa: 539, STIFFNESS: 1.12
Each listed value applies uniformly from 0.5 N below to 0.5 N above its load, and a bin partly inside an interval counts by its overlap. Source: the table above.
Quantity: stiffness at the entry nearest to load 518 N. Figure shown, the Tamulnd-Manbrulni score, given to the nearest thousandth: 0.850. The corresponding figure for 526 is 0.759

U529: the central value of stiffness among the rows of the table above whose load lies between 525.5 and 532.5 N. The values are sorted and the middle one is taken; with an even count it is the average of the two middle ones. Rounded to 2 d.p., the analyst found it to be 0.88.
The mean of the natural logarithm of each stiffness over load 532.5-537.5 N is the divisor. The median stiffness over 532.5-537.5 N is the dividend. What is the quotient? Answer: 20.3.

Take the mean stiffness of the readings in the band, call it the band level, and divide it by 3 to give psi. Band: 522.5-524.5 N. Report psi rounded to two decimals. 0.27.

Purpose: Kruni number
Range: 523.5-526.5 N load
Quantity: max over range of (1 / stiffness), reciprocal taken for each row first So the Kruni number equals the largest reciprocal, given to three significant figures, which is 1.32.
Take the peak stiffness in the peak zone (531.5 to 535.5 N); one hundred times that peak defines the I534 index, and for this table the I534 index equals 107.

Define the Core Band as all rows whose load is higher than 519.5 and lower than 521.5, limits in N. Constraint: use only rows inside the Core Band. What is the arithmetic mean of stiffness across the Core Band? 0.81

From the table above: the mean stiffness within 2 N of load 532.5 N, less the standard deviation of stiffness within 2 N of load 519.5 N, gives 0.95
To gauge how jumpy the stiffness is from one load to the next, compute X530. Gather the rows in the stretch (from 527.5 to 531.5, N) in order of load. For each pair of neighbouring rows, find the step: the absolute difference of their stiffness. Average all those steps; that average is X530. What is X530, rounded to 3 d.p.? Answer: 0.027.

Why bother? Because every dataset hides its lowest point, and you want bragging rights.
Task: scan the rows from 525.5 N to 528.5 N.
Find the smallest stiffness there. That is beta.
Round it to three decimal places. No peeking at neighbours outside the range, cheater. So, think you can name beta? 0.759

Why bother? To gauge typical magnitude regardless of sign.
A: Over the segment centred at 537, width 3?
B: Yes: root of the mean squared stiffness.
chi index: 1.11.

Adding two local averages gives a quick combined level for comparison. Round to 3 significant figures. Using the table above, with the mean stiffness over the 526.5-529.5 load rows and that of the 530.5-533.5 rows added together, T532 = 1.82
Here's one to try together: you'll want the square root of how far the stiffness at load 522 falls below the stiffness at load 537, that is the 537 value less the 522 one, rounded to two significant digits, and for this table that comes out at 0.57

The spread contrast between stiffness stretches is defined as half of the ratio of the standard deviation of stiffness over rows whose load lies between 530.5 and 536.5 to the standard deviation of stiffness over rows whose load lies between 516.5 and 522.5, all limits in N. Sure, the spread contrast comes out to 0.54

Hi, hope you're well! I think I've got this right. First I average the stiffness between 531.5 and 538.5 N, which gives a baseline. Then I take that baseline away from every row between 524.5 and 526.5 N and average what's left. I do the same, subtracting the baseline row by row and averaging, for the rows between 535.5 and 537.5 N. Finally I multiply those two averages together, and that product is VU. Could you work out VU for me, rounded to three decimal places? -0.012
